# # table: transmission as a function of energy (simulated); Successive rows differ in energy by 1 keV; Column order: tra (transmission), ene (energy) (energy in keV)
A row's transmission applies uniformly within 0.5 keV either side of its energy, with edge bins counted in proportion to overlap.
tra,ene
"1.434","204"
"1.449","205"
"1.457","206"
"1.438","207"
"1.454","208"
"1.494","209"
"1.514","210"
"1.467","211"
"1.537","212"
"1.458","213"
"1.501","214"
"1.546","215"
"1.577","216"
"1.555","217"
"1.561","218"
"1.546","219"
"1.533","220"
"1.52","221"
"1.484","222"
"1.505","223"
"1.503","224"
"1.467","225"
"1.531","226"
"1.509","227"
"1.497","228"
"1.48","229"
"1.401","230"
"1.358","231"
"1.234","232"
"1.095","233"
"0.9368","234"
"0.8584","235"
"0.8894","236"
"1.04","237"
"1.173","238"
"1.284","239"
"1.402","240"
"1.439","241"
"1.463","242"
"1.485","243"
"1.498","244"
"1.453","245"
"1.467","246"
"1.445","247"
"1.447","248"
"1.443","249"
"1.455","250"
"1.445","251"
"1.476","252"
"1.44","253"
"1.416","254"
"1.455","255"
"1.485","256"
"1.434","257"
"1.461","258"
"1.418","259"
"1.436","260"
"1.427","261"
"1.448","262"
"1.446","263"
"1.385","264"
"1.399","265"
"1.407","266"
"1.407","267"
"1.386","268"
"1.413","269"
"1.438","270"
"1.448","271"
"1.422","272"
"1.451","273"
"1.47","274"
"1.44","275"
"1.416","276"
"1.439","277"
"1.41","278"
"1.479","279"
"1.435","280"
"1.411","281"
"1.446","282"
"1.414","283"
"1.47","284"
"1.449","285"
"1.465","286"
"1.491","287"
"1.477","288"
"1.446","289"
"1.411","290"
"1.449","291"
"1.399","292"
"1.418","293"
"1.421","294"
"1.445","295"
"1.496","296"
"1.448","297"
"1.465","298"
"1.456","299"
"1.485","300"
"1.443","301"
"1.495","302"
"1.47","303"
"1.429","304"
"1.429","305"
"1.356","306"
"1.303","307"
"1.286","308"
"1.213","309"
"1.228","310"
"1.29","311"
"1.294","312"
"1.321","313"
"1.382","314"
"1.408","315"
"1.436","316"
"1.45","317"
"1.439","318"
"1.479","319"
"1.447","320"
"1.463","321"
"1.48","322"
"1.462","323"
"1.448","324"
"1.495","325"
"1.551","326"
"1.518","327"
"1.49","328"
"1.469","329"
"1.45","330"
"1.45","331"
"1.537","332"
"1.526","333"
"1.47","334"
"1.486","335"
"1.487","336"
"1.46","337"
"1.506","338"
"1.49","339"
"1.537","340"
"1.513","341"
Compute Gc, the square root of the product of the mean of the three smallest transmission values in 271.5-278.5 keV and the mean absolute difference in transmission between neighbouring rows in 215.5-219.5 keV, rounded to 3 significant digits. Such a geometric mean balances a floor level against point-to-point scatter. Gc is 0.142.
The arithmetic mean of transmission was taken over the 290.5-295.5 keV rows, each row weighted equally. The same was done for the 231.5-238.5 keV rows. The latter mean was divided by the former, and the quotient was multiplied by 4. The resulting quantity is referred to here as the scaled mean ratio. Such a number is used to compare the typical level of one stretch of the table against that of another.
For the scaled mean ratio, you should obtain 2.9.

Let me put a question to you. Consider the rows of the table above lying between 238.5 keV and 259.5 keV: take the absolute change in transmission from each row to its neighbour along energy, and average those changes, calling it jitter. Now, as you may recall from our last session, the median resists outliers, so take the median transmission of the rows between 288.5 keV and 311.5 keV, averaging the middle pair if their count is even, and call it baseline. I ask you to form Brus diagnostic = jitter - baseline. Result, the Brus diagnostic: -1.40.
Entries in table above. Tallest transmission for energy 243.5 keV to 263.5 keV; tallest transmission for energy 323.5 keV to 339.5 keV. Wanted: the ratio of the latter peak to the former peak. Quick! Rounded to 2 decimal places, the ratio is 1.04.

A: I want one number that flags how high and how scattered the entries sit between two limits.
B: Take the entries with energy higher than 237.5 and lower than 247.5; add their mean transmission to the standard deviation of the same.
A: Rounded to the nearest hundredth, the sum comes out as 1.51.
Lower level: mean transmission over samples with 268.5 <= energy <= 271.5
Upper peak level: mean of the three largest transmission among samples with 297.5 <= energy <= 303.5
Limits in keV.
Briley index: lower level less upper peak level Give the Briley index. -0.05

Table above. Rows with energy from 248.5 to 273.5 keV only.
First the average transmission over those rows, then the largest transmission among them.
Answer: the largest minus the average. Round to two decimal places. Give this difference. 0.05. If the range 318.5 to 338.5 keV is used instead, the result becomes 0.07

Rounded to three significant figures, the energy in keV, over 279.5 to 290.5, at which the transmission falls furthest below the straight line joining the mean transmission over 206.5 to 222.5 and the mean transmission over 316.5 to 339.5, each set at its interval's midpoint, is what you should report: 281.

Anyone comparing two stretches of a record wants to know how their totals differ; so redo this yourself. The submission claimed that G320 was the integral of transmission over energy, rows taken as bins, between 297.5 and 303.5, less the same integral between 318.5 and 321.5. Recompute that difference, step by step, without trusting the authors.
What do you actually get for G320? 4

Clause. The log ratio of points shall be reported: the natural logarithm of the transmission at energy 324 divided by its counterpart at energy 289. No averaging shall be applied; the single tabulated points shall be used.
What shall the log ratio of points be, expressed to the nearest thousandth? 0.001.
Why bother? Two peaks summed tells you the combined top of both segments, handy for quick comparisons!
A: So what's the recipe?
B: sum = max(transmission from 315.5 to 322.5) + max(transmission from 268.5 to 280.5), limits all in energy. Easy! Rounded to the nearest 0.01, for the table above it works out 2.96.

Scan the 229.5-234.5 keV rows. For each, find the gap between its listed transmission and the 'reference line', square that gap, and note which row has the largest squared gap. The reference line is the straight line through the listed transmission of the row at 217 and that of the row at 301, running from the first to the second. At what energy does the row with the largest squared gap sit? 234 keV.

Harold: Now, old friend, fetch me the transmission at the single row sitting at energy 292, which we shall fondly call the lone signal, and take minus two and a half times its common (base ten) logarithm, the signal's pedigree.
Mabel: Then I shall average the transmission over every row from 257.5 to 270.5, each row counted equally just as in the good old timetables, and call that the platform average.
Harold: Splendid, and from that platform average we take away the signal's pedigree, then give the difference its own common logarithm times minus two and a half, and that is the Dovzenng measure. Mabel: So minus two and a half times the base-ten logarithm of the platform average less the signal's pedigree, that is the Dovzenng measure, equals -0.63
